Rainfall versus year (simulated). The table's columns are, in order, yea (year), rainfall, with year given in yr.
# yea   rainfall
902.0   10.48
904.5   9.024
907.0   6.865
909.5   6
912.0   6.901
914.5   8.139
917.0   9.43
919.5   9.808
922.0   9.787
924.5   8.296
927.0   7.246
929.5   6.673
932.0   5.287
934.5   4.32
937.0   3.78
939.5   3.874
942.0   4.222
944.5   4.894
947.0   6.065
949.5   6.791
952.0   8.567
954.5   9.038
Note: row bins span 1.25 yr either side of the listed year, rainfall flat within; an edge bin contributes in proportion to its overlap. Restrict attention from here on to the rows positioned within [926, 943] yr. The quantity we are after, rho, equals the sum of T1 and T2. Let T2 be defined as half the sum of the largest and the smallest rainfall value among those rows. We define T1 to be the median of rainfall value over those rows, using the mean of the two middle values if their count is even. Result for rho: 9.8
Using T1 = 4.3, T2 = 5.5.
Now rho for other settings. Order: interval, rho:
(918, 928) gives 17.6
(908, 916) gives 14.0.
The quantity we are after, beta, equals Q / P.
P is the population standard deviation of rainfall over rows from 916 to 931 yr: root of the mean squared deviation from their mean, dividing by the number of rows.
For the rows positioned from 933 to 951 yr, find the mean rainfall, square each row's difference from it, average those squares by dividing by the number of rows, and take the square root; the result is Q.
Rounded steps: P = 1.2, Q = 1.07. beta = 0.9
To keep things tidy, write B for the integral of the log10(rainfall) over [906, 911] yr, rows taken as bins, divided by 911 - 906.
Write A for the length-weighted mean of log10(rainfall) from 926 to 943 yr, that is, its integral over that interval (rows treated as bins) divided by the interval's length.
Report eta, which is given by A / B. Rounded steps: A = 0.69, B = 0.81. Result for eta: 0.9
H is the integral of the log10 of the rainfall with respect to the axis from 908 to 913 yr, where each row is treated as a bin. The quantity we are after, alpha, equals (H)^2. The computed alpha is 16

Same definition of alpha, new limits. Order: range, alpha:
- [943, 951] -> 38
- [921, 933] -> 107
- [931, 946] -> 92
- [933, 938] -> 9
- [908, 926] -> 270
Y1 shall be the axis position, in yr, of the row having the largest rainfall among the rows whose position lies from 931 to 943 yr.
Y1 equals 932.0 yr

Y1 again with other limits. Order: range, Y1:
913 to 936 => 919.5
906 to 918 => 917.0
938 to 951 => 949.5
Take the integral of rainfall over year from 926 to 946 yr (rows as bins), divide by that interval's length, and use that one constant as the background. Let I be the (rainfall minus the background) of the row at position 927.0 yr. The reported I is 2.2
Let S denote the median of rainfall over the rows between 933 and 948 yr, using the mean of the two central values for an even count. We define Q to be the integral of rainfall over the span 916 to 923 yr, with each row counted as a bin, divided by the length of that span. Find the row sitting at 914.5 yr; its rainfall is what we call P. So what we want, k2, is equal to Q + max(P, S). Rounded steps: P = 8.139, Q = 9.7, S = 4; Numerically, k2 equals 18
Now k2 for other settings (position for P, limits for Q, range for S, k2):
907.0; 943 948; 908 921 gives 14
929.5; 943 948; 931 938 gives 12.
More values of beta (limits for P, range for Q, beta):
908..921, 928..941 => 0.7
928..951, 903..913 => 1.0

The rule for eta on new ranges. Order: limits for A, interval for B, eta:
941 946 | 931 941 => 1.1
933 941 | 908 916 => 0.7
